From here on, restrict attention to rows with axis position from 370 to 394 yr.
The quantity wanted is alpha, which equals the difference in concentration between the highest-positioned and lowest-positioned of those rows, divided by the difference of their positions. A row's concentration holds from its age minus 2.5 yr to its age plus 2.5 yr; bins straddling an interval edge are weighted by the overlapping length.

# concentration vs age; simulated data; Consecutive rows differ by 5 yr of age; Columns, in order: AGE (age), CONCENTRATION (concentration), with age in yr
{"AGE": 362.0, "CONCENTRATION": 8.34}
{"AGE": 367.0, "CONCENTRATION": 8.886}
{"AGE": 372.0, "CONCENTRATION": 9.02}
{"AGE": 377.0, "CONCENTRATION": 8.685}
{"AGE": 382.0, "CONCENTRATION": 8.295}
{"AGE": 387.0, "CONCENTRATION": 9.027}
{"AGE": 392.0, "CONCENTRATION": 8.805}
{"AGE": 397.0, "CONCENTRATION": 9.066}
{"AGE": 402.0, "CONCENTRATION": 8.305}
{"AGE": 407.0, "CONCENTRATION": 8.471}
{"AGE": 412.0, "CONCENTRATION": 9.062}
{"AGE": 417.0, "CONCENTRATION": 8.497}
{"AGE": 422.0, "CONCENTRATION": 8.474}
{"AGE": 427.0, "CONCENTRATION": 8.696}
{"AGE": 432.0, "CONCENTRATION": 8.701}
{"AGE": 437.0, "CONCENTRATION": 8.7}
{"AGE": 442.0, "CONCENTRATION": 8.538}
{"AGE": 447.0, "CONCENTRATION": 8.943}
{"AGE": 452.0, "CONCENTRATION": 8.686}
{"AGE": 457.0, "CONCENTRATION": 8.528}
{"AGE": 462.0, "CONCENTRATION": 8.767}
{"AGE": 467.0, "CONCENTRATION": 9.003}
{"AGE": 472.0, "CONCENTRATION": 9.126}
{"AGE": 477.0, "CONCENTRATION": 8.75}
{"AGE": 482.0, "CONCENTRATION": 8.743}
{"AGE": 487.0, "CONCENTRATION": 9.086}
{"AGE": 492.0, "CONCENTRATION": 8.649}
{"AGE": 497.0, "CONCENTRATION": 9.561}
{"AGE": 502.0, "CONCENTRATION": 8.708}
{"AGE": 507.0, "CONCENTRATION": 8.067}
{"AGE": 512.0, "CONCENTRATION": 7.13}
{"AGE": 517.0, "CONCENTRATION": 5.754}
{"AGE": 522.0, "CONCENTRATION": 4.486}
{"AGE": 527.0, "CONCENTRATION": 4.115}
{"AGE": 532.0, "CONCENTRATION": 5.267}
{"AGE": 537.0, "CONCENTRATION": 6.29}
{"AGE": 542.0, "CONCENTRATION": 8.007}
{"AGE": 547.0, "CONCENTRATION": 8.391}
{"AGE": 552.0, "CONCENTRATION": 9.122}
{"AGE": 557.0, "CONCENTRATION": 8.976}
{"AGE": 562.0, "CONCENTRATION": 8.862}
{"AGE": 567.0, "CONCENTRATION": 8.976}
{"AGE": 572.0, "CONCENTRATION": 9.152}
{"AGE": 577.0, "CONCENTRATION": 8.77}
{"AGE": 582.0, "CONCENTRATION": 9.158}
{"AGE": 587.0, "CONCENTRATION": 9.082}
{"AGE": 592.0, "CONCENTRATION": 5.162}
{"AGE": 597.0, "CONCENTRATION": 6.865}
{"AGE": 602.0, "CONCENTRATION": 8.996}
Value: -0.011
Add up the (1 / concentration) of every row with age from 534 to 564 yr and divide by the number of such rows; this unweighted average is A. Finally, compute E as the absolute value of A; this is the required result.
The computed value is 0.123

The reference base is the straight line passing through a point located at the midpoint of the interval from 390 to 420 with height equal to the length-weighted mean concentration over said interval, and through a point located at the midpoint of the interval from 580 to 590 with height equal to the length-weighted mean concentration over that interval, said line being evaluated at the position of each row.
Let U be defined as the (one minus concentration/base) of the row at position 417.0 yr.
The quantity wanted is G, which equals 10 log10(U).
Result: -16.1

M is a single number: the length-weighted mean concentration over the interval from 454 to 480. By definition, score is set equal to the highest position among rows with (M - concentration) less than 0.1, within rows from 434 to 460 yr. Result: 447.0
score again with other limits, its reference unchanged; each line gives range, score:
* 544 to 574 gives 572.0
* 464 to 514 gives 497.0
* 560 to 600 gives 587.0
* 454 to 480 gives 477.0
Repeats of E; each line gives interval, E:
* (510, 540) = 0.188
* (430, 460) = 0.115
